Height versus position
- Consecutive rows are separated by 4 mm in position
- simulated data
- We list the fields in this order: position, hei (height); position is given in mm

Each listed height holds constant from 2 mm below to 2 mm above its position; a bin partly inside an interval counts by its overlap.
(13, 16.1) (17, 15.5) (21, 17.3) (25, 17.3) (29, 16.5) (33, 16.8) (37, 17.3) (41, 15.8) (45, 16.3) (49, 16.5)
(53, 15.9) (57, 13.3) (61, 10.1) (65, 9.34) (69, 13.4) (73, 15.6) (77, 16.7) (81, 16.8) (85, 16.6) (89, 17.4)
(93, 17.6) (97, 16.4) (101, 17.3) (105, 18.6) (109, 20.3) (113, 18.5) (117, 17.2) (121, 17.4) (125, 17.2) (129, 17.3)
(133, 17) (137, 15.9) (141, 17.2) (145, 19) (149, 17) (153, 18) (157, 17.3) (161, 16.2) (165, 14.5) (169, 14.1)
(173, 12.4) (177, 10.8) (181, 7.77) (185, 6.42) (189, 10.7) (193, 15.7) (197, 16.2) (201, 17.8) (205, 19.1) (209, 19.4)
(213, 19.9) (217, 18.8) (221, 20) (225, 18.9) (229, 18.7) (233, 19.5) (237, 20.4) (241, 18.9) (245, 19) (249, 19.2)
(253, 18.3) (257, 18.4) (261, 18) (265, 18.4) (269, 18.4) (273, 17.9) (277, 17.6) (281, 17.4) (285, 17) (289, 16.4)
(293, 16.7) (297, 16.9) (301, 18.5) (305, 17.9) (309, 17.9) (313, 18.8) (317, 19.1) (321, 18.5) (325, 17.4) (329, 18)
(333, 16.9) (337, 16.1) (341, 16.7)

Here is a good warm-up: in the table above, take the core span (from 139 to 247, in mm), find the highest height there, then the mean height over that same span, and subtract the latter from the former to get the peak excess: 4.0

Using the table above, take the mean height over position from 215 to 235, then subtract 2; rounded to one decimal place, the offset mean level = 17.2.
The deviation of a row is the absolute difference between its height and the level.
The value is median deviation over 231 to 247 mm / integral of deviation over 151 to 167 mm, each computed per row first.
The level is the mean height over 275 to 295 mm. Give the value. 0.12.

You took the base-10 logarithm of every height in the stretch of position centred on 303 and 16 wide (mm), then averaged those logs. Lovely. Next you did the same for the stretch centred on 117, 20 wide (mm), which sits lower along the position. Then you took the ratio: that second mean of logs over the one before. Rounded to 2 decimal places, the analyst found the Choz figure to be 1.01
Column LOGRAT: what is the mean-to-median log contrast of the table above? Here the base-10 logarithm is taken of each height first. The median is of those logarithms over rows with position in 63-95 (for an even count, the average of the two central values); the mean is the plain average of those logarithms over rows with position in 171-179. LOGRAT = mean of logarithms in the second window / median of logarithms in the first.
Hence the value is 0.87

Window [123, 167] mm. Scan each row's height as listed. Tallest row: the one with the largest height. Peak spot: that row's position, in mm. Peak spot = 145 mm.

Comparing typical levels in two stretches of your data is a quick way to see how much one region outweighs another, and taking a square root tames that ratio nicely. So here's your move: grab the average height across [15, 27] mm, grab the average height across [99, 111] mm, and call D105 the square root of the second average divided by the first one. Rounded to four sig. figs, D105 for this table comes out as 1.059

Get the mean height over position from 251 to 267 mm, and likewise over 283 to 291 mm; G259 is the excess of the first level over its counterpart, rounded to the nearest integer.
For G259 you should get 2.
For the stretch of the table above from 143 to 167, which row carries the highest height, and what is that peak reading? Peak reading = 19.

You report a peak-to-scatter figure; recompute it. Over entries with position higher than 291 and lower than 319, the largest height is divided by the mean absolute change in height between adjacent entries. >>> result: 32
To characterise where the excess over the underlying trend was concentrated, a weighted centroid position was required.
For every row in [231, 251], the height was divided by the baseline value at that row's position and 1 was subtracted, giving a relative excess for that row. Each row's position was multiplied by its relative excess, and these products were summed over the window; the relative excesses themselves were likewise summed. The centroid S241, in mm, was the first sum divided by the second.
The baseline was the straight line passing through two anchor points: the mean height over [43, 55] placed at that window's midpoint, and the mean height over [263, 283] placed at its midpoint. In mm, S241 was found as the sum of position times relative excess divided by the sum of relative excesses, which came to 239.9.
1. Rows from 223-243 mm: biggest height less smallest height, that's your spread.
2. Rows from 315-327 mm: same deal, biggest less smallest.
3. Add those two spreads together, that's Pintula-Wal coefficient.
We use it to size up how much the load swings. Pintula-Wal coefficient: 3.4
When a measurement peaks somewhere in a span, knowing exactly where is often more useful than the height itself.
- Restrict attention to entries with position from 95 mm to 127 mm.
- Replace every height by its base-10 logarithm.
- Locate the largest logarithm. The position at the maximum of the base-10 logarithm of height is 109 mm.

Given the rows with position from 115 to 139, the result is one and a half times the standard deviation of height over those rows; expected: 0.8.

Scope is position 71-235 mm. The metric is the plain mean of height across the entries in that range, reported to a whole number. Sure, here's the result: 17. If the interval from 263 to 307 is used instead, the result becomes 18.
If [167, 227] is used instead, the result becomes 15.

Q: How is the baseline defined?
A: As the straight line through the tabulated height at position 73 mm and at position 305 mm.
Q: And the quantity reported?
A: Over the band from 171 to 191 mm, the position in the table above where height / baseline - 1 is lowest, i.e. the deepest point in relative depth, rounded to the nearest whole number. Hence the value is 185 mm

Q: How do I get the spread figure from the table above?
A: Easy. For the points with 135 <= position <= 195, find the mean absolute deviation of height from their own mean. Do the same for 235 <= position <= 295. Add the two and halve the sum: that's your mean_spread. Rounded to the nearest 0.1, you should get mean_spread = 1.9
